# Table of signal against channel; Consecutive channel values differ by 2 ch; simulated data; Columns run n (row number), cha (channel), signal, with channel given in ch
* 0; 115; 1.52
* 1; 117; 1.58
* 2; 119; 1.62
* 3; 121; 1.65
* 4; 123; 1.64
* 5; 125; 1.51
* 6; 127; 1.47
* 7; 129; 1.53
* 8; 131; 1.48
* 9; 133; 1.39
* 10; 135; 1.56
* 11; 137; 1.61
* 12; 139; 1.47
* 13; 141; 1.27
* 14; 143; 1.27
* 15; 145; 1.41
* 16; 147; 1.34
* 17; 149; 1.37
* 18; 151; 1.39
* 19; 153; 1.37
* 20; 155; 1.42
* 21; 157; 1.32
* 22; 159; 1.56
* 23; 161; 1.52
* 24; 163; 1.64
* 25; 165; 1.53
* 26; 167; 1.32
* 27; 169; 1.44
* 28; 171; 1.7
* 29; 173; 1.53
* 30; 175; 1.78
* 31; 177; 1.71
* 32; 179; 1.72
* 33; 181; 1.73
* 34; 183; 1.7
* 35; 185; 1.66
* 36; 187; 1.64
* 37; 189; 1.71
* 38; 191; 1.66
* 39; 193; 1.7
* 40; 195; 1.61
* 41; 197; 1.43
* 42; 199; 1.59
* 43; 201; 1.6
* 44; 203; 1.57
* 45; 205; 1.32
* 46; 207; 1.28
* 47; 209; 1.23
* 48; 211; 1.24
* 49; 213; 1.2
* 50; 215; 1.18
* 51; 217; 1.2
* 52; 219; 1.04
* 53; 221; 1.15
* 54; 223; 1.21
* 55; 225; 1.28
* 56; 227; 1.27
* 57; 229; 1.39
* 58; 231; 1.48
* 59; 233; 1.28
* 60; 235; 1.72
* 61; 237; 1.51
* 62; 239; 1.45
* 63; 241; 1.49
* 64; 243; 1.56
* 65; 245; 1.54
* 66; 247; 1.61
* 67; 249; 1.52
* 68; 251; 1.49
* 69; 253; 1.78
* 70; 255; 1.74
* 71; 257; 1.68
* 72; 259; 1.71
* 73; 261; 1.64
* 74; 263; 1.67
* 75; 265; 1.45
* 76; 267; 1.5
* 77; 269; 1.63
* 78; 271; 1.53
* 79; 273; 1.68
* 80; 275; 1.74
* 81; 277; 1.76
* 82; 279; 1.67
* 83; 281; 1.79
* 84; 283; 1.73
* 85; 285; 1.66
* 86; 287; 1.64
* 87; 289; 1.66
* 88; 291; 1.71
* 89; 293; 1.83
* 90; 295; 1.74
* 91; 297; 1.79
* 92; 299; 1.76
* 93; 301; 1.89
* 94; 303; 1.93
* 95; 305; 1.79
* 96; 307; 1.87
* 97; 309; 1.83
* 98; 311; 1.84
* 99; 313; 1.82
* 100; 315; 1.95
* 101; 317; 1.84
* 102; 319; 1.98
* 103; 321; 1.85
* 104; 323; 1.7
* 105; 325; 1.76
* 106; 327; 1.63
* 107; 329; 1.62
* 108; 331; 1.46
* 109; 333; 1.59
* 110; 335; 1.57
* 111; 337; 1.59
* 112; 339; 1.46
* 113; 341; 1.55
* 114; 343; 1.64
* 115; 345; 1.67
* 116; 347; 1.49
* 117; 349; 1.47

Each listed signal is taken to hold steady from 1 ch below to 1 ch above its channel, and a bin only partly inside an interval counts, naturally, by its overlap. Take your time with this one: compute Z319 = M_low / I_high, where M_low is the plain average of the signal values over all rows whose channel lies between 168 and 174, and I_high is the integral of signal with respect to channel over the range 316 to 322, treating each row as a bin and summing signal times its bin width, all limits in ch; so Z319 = 0.137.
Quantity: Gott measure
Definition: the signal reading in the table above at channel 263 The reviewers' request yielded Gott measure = 1.67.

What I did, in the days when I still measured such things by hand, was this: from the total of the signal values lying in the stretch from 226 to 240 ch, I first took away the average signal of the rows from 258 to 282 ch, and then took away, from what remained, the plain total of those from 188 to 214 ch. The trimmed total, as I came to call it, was -11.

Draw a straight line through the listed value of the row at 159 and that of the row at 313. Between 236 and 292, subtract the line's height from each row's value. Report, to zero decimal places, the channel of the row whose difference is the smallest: 265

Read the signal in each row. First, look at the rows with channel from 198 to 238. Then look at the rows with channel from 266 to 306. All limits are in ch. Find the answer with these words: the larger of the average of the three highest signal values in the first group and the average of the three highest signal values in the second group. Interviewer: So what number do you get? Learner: 1.88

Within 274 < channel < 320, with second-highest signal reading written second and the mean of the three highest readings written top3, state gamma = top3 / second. 1.00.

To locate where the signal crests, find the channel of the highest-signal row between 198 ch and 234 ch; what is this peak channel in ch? 201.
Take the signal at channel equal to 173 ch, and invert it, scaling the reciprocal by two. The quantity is 1.31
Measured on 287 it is 1.22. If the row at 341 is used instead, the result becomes 1.29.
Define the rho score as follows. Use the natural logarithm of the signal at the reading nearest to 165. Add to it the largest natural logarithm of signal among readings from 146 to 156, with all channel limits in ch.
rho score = 0.78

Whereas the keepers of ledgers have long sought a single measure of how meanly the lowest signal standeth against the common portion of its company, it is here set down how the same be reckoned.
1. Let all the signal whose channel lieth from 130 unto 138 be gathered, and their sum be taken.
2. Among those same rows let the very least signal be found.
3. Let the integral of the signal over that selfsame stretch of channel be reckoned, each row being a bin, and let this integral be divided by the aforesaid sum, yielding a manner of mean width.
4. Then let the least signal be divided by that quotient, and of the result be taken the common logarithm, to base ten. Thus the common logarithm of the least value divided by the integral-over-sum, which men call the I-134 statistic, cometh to -0.158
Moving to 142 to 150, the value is -0.197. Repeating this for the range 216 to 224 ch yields -0.284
